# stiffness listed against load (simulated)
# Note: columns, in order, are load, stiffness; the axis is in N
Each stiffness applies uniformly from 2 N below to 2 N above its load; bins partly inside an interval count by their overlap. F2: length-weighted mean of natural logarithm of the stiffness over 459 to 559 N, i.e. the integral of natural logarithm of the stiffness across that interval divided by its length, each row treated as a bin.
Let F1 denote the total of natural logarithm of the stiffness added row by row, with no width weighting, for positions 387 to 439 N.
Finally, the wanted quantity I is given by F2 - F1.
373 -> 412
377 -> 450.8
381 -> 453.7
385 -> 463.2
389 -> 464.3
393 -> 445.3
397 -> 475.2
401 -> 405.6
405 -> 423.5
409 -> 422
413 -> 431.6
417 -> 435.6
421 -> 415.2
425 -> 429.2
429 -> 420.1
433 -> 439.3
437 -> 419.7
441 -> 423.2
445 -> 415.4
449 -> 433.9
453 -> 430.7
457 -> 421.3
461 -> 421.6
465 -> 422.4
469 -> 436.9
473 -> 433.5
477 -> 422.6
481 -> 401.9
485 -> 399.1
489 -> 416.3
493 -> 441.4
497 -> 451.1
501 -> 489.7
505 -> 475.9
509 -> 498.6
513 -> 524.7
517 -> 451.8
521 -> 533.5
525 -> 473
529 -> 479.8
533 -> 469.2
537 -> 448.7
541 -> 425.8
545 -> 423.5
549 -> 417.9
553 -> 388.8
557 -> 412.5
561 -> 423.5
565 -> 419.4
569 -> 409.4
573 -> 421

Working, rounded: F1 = 79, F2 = 6.10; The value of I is -73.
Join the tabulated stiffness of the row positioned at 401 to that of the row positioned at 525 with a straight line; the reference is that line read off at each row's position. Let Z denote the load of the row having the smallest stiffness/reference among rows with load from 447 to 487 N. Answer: 485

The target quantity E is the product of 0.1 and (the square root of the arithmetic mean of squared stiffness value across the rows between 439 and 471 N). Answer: 42.6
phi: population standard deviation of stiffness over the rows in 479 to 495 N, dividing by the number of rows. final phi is 17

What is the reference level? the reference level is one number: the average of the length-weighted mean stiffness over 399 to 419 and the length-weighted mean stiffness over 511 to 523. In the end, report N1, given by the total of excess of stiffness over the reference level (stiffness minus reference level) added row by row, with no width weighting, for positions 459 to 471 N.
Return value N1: -110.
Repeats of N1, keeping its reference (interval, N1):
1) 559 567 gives -84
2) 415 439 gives -222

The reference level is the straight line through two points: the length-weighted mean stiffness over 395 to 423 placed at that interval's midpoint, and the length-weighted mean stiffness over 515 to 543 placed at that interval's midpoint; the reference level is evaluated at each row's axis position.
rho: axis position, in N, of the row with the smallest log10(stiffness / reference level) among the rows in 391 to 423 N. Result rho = 401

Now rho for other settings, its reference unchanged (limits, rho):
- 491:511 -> 493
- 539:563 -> 553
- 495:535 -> 517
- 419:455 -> 445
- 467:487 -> 485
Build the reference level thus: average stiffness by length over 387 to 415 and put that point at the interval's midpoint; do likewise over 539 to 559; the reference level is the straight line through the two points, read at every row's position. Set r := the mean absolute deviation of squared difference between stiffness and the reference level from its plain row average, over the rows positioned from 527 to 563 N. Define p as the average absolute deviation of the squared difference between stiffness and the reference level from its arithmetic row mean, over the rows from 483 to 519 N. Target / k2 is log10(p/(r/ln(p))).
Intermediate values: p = 2788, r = 1089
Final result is 1.3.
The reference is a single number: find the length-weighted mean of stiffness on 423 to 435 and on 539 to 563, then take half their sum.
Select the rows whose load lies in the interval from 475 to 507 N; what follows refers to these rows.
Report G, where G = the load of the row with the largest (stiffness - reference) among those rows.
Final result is 501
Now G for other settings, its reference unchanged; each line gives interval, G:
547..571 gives 561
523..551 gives 529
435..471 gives 469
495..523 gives 521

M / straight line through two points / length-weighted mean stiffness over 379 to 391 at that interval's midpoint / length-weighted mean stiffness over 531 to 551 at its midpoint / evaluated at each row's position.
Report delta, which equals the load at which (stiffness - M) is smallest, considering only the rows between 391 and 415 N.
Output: 401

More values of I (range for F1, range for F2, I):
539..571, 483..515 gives -42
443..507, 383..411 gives -91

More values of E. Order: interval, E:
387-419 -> 43.8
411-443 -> 42.7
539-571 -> 41.5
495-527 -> 48.8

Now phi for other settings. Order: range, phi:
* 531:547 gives 19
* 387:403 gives 27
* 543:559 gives 13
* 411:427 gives 8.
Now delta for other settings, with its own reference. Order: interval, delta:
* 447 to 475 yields 457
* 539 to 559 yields 553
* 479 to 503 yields 485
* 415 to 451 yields 421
